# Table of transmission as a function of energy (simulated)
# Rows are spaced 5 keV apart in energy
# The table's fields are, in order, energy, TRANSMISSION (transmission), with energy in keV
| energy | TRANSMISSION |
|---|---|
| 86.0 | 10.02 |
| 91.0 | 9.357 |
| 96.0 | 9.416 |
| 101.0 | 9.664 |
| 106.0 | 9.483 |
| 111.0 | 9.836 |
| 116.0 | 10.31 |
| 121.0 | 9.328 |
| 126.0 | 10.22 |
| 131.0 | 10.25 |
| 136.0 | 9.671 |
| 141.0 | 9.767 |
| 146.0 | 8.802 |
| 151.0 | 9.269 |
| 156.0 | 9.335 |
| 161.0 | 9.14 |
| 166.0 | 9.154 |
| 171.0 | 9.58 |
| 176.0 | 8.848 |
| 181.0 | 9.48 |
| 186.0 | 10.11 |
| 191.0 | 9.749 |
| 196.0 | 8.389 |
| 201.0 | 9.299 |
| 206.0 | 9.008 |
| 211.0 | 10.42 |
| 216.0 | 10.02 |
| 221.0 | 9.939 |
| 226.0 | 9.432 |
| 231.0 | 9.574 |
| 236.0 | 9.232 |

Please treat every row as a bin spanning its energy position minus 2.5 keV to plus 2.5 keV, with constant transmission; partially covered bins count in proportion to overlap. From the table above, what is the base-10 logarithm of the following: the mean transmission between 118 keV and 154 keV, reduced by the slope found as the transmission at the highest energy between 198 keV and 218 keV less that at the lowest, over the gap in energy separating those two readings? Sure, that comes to 0.981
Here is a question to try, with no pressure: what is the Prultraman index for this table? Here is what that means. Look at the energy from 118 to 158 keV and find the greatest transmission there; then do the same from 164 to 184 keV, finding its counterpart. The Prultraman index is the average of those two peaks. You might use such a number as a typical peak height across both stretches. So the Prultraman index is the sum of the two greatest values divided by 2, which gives 9.9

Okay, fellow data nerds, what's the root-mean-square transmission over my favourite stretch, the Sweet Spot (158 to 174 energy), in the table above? 9.29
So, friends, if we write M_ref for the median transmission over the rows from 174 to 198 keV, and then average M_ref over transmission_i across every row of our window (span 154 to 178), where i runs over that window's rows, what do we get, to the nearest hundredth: 1.03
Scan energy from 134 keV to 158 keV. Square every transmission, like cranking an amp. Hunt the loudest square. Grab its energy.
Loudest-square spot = 141.0 keV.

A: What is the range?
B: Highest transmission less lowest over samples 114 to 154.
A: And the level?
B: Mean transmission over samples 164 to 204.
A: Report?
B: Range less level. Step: -7.82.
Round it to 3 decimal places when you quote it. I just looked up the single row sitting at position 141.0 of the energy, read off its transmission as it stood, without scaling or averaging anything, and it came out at 9.767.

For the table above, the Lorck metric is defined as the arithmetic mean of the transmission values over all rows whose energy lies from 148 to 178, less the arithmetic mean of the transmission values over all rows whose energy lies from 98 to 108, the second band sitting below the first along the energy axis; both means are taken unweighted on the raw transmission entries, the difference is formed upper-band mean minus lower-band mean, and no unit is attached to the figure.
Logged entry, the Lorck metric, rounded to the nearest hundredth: -0.35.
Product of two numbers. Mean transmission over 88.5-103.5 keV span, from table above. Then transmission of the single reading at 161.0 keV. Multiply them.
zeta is 86.6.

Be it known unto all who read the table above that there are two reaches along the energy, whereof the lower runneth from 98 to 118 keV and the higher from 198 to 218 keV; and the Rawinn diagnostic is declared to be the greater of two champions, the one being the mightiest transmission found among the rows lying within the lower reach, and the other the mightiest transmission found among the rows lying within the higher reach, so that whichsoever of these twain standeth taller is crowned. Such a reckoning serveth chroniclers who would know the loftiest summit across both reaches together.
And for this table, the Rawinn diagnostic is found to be 10.4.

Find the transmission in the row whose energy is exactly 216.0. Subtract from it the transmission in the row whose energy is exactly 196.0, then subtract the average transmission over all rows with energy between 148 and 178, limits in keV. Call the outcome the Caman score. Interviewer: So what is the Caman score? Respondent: -7.59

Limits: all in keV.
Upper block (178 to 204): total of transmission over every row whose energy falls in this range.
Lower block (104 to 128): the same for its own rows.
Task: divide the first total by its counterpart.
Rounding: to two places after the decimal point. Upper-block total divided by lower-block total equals 0.96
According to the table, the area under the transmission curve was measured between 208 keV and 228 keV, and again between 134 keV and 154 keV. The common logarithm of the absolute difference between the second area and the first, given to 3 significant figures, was 1.06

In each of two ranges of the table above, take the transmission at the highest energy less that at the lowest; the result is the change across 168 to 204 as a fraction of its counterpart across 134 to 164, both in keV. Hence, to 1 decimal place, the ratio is 0.5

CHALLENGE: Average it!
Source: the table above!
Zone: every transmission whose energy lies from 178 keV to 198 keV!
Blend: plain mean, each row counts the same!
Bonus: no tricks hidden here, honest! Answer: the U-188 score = 9.4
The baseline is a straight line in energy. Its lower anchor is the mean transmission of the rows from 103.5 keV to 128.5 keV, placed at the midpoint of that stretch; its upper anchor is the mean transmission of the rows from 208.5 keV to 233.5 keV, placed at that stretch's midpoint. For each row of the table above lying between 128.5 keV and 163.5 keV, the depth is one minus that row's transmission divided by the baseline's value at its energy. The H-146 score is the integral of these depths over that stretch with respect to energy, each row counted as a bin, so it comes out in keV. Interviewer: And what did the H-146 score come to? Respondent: 1.4 keV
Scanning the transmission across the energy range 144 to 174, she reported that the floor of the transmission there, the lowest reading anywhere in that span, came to 8.802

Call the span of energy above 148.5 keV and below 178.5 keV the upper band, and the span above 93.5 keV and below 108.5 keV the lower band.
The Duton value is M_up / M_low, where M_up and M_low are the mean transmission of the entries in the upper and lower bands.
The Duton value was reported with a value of 0.97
